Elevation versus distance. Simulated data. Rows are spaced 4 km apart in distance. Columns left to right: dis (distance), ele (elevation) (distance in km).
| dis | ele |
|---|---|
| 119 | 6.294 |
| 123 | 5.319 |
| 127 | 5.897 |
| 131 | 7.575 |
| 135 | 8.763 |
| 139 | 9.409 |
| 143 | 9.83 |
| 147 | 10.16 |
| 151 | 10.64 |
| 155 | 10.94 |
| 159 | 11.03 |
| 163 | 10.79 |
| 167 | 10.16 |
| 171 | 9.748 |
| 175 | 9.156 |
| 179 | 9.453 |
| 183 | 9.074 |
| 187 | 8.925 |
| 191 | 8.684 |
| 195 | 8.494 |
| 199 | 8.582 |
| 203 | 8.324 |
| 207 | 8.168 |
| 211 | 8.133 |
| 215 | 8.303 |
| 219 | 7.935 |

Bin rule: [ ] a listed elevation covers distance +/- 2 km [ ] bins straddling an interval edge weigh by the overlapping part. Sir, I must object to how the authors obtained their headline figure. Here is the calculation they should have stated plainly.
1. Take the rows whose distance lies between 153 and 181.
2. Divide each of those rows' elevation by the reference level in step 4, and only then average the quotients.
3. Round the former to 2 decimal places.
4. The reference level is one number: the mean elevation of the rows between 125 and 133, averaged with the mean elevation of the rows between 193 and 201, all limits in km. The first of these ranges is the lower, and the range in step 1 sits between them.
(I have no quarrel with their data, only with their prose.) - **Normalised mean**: 1.33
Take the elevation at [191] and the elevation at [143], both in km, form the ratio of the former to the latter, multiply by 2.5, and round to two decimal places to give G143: 2.21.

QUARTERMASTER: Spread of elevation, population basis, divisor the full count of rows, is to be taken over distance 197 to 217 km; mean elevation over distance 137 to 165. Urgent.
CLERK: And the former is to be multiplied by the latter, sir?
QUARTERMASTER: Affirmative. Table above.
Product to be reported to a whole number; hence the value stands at 2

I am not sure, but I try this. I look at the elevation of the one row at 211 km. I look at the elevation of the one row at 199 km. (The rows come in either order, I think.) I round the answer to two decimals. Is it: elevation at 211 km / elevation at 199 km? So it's 0.95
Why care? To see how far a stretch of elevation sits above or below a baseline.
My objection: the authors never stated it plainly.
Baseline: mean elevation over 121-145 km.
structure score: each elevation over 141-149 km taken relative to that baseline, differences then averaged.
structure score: 2.2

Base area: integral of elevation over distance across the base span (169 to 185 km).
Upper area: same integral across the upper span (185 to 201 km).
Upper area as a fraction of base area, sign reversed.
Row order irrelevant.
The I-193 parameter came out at -0.93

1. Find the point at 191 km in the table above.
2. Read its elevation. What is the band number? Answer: 8.684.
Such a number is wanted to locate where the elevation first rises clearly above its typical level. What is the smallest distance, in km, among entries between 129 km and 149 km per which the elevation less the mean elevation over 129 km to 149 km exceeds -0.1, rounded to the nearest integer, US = 139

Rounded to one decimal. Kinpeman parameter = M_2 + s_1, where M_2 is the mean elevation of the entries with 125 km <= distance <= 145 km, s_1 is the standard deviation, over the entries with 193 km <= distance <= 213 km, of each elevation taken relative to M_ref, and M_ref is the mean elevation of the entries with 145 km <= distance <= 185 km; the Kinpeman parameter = 8.5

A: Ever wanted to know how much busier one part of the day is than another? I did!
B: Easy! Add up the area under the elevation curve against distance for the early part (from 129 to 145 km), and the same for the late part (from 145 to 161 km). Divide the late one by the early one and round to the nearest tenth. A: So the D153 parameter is 1.2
